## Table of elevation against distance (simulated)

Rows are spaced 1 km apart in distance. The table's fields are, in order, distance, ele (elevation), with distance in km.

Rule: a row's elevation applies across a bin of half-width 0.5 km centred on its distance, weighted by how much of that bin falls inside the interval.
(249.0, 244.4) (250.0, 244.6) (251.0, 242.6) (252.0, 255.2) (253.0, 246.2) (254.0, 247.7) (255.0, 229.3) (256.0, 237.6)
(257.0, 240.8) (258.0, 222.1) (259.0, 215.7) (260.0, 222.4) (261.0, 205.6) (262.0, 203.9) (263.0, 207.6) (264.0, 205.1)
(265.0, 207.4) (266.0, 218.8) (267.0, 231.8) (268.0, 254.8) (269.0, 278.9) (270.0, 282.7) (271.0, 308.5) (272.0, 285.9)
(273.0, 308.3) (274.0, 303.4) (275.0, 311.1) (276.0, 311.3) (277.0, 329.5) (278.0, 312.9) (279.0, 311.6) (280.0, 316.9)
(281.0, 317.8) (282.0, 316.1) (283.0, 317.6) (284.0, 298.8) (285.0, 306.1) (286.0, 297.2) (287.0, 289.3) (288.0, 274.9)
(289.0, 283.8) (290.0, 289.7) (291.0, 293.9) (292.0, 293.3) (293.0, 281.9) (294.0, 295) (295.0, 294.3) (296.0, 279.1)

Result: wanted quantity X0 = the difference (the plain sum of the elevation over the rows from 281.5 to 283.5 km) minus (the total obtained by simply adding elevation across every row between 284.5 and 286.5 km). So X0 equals 30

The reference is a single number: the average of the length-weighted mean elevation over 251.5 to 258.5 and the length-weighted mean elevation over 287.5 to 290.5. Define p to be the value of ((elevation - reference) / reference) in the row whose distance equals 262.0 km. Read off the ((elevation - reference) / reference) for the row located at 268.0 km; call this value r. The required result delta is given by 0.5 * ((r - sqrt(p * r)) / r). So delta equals 1.98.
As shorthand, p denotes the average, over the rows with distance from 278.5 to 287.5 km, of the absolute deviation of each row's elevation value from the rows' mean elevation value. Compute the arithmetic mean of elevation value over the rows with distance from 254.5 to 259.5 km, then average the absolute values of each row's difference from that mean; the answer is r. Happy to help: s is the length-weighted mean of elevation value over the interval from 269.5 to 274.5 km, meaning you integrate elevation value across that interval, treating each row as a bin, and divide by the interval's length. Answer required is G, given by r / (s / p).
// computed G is 0.25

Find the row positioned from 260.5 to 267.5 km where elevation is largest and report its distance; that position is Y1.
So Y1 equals 267.0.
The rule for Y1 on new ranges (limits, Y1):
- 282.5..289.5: 283.0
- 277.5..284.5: 281.0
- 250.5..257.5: 252.0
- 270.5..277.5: 277.0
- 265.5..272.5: 271.0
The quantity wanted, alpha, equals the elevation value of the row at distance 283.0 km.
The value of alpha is 317.6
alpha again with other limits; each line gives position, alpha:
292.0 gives 293.3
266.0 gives 218.8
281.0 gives 317.8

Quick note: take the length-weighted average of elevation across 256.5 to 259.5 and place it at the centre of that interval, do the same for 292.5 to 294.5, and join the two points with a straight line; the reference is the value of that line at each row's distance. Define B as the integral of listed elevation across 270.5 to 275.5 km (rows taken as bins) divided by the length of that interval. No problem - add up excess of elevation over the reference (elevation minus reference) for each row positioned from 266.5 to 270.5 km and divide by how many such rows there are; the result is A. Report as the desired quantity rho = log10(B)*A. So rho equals 43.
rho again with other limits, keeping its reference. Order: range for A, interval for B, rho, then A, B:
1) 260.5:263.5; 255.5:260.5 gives -65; -28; 228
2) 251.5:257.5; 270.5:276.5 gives 56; 23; 305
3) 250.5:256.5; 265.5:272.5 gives 60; 25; 266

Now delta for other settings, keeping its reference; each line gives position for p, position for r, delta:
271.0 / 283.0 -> 0.04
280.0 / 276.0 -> -0.03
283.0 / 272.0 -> -0.26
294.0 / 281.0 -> 0.11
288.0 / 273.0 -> 0.23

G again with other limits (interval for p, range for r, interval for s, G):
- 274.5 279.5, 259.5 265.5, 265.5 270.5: 0.10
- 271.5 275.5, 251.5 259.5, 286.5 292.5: 0.31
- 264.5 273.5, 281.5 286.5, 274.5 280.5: 0.78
